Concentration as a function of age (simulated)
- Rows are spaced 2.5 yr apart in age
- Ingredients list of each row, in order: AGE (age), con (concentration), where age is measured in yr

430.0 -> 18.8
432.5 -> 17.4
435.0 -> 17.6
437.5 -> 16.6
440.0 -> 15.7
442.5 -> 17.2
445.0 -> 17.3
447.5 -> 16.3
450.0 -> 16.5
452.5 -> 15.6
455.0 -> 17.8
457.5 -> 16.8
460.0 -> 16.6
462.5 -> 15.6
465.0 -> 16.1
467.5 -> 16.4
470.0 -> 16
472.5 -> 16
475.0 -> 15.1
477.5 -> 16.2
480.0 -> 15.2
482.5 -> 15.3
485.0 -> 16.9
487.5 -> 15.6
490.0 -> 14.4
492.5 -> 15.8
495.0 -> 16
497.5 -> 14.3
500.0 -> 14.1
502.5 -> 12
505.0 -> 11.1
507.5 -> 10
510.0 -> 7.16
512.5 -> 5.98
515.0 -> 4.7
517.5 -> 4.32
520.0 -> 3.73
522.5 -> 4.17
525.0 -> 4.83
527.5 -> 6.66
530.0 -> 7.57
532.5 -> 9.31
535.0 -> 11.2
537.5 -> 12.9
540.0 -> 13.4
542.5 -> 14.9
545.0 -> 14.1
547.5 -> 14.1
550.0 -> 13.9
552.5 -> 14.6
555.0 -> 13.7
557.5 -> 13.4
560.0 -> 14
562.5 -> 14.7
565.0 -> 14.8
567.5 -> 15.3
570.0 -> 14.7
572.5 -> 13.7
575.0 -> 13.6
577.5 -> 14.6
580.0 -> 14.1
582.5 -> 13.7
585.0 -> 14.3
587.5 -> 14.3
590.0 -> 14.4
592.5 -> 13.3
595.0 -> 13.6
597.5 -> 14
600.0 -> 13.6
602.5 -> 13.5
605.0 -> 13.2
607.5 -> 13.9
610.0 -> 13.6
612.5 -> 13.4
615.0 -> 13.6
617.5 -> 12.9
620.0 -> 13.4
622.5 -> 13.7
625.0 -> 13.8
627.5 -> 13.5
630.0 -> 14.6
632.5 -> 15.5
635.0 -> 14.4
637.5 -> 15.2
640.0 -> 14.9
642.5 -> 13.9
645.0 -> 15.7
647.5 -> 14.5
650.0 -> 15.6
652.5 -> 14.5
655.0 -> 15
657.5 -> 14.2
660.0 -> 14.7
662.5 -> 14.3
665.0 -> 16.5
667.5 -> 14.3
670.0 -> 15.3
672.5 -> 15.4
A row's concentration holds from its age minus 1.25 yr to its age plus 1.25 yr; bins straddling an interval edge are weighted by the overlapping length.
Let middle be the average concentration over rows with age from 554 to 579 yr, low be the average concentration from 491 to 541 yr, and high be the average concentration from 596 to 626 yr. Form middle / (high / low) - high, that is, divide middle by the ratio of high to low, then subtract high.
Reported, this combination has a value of -3.6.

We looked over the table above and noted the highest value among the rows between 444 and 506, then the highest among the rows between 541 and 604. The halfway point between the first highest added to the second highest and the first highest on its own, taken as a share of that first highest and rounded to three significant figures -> 1.43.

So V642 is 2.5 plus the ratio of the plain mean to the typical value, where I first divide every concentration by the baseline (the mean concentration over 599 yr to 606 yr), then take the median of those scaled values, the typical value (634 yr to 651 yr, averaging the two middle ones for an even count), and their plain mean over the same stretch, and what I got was 3.50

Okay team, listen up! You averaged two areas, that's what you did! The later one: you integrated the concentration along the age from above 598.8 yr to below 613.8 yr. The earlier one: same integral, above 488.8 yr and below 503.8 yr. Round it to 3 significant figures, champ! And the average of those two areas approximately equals 210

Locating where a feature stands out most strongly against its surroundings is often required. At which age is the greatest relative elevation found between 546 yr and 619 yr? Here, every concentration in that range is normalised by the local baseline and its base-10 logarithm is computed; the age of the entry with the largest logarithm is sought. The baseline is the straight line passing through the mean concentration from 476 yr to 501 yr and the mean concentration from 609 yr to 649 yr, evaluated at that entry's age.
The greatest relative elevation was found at 567.5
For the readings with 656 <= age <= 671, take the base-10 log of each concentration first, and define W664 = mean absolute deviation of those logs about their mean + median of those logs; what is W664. 1.18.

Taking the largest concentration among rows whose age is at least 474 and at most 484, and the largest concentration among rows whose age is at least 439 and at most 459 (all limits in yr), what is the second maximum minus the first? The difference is 1.6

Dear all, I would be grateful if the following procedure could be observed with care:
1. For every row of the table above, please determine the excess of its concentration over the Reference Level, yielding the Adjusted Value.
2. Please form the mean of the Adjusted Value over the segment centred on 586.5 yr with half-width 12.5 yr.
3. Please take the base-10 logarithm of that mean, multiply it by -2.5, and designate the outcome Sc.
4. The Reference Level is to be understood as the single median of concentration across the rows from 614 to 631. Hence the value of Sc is 1.0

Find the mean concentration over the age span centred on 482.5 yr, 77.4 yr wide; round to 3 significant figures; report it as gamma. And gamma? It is 13.7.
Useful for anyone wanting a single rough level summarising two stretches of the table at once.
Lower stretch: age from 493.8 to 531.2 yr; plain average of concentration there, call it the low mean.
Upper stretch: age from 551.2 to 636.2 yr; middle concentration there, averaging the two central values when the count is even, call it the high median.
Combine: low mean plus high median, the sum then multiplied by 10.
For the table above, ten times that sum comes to 222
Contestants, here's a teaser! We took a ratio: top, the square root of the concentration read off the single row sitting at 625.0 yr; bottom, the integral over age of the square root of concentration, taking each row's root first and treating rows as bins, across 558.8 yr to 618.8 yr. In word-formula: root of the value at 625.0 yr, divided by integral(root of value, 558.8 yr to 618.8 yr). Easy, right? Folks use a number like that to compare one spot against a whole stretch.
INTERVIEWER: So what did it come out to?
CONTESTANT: 0.0166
